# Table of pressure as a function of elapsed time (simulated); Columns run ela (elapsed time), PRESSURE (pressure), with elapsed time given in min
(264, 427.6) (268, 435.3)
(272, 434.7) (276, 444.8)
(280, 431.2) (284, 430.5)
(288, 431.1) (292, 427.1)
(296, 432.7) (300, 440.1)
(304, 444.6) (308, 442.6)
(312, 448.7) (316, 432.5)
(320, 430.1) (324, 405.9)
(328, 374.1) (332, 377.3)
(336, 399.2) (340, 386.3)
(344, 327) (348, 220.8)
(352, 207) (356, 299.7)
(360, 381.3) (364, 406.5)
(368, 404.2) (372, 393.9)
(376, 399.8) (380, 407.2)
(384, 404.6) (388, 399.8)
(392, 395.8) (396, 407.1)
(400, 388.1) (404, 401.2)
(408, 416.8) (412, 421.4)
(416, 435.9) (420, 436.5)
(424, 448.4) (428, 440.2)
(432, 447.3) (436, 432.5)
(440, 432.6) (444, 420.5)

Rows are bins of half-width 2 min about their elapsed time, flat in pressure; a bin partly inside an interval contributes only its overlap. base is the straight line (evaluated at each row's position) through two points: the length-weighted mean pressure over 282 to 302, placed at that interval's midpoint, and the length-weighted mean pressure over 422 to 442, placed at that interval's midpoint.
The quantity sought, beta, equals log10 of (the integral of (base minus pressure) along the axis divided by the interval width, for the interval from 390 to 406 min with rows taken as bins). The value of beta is 1.6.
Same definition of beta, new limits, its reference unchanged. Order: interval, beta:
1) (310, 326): 0.7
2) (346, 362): 2.2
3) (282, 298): 0.3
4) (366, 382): 1.6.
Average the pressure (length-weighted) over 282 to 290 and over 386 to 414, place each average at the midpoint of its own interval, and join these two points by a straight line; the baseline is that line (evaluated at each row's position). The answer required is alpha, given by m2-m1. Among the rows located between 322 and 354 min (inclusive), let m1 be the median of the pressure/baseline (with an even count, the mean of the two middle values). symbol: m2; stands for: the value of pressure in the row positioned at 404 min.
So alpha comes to 400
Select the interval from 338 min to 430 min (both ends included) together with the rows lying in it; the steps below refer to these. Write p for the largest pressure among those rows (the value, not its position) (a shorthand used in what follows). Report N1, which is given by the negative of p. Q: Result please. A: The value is -448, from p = 448.4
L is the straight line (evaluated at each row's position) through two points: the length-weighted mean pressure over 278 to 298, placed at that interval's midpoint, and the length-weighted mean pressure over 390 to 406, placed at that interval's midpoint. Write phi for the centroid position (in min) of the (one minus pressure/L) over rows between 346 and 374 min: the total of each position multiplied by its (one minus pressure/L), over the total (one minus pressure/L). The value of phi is 352.4 min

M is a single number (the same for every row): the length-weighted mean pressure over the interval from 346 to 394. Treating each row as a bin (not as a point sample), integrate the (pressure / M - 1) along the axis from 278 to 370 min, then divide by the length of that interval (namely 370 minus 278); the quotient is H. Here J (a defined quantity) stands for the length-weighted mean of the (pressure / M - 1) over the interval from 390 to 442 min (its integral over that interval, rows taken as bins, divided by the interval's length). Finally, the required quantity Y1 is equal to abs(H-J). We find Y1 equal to 0.09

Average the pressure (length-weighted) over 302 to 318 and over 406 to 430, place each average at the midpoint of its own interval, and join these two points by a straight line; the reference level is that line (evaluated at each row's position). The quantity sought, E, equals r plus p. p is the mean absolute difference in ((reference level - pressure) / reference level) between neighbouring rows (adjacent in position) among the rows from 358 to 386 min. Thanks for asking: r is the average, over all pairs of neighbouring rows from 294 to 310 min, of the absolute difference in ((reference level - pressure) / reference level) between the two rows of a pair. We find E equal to 0.031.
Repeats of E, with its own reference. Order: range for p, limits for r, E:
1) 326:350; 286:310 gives 0.103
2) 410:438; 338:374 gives 0.134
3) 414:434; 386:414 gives 0.043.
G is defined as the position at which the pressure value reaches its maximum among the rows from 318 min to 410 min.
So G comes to 320 min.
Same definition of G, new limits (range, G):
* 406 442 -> 424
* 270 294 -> 276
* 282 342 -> 312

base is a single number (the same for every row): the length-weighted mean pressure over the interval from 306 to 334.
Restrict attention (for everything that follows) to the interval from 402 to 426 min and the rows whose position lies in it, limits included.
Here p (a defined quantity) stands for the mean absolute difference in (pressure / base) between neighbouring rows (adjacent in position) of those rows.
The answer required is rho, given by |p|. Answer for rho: 0.023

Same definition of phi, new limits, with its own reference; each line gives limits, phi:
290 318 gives 307.8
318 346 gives 337.2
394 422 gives 414.7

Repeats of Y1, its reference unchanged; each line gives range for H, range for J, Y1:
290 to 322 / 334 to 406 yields 0.19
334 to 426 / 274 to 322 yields 0.15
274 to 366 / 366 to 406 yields 0.02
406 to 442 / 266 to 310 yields 0.00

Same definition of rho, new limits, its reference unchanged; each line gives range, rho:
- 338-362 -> 0.170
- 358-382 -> 0.025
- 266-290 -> 0.012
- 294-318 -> 0.017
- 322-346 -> 0.062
